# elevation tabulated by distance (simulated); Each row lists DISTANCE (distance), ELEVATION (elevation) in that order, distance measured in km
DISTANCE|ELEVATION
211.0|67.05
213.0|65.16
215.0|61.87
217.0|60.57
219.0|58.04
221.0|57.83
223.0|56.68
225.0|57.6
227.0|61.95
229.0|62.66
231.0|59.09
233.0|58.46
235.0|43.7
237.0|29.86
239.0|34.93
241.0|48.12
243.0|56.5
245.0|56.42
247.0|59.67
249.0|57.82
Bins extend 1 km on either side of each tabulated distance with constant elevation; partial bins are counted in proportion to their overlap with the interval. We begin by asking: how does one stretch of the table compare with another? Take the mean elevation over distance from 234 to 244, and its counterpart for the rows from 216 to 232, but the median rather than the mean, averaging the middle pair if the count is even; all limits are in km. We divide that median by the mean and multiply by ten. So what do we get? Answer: 14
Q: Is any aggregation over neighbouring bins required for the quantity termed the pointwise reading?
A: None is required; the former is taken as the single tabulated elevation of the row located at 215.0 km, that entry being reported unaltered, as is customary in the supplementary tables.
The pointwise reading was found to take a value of 61.87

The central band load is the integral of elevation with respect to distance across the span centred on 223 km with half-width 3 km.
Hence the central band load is 344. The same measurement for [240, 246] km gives 322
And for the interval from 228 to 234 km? 360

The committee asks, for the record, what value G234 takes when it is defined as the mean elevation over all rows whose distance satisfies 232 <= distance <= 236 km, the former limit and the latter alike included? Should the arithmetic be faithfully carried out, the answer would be 51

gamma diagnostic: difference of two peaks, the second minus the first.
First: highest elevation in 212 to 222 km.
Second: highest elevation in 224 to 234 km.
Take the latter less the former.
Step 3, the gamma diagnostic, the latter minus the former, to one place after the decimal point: -2.5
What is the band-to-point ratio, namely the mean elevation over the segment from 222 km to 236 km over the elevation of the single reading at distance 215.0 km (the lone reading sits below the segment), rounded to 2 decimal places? 0.92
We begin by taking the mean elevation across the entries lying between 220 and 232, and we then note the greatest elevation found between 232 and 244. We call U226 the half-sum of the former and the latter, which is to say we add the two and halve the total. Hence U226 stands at 58.9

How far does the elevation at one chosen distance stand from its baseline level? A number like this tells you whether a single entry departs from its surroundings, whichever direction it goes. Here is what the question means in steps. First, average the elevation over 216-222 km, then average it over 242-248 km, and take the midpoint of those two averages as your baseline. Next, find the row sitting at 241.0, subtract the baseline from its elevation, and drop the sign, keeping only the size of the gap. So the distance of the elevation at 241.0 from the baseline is 10.1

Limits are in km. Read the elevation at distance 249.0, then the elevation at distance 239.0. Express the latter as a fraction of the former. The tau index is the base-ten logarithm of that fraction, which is -0.219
